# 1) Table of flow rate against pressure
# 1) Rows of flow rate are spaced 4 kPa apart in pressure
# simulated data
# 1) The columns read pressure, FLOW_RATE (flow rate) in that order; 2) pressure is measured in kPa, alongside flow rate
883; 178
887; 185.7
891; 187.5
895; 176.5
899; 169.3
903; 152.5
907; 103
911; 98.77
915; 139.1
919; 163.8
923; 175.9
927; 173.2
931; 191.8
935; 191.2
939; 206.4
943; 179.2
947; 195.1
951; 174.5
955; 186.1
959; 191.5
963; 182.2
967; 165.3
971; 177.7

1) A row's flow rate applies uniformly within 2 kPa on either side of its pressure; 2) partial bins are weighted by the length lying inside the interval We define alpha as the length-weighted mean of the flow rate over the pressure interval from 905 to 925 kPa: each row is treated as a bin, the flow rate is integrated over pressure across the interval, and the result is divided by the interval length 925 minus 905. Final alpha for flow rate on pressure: 136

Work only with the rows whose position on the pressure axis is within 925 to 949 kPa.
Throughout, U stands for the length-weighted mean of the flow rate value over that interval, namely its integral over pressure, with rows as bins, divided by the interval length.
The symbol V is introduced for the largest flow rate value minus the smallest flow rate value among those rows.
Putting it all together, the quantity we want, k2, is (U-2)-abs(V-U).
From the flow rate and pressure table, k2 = 31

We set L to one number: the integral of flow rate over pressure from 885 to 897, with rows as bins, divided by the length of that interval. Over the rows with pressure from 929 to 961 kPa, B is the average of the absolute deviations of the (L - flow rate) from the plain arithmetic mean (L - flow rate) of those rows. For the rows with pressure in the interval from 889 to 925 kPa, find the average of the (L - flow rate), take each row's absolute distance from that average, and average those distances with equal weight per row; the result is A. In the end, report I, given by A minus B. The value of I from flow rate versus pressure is 18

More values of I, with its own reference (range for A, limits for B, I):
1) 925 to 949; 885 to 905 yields -2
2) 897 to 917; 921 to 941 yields 15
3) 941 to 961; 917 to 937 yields -3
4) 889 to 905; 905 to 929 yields -18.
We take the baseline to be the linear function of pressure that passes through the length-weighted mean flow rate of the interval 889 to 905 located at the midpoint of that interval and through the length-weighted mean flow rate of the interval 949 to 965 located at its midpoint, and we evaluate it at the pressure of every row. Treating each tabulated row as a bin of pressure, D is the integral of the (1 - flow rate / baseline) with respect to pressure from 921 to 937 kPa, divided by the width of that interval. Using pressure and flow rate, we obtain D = -0.029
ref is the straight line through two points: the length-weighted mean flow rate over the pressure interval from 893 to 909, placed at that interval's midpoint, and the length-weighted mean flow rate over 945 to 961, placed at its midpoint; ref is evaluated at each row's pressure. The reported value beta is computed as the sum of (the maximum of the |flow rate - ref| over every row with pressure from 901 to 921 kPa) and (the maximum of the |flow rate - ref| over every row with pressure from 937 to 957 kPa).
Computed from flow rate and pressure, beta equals 88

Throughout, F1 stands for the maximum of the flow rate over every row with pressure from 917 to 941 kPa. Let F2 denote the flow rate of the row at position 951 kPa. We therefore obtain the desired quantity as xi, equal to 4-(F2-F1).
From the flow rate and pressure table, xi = 36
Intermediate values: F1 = 206.4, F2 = 174.5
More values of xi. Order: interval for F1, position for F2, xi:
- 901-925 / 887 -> -6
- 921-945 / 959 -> 19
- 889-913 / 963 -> 9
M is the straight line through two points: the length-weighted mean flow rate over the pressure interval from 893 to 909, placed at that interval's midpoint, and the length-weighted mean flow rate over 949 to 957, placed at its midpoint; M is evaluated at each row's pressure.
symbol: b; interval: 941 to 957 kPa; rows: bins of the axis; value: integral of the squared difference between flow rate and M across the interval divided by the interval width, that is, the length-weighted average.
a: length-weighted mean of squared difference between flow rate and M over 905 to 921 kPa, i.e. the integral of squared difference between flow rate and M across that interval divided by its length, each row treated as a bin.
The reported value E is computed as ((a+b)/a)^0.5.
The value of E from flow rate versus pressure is 1.03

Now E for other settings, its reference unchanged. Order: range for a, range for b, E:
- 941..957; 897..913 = 4.09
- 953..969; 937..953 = 1.86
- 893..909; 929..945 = 1.26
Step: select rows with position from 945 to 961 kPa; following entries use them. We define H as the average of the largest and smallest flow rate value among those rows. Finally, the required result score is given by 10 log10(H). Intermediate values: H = 185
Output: 22.7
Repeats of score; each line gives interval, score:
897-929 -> 21.4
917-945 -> 22.7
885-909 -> 21.6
